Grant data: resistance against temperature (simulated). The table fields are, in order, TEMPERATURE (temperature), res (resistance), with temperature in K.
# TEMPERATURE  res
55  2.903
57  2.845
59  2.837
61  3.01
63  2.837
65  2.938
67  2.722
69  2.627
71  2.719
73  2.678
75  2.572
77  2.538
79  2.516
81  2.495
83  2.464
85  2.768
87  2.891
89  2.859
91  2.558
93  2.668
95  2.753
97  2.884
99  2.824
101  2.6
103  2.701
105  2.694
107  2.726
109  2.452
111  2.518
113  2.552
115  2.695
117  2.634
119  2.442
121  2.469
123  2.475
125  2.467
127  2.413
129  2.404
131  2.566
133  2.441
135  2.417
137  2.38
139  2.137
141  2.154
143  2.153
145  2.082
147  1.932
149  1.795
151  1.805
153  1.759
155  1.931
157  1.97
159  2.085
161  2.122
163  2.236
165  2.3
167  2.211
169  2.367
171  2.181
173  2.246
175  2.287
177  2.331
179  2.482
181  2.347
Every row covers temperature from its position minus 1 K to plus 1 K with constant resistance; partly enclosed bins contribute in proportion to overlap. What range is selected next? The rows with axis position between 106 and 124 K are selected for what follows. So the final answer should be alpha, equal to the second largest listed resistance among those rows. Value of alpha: 2.695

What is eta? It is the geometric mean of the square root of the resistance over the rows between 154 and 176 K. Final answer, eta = 1.47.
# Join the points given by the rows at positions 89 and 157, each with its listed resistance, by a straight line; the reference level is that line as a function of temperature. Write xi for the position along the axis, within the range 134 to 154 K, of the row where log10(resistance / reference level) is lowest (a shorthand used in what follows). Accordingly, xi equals 149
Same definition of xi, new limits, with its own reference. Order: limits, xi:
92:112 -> 109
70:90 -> 83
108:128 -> 109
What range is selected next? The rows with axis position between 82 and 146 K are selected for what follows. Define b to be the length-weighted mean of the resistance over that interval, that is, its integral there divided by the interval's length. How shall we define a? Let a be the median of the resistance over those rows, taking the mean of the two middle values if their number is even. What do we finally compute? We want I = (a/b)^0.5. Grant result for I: 1.00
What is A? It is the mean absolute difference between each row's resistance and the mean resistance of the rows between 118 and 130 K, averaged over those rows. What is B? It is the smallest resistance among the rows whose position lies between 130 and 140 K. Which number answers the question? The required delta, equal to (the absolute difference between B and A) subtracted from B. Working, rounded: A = 0.03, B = 2.137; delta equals 0.025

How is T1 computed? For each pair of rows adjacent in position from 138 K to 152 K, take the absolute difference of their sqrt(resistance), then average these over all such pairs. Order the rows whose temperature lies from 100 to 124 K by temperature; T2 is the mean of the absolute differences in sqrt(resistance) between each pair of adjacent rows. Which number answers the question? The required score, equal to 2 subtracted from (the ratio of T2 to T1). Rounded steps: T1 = 0.0229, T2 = 0.0267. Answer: -0.84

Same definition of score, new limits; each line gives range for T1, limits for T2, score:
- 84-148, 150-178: -0.95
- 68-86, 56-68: -0.43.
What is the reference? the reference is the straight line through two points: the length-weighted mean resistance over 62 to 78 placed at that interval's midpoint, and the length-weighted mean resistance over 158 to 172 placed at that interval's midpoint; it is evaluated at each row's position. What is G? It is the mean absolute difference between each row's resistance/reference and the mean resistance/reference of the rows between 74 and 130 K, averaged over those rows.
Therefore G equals 0.045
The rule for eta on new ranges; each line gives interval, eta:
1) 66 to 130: 1.62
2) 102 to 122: 1.61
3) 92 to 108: 1.65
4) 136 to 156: 1.42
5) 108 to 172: 1.50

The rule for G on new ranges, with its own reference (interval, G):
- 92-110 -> 0.033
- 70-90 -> 0.053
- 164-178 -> 0.027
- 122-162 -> 0.074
